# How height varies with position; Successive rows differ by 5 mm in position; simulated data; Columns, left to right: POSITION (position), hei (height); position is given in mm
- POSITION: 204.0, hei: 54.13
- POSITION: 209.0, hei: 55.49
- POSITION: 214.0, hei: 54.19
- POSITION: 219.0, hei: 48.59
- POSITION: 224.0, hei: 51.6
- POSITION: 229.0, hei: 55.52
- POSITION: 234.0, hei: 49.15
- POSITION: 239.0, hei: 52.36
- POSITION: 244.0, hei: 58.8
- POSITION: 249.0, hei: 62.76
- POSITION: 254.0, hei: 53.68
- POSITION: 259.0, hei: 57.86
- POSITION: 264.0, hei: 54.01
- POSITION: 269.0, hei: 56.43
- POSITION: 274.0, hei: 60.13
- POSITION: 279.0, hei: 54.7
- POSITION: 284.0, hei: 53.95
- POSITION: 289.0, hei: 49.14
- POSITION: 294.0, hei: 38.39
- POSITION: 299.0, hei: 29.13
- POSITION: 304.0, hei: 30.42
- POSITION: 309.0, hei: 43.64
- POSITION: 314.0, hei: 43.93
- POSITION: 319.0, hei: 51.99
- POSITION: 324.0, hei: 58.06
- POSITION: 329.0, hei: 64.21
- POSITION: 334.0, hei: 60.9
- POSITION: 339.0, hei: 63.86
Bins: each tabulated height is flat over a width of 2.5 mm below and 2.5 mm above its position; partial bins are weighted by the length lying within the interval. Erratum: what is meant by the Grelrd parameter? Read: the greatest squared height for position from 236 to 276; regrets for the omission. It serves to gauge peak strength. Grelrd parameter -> 3939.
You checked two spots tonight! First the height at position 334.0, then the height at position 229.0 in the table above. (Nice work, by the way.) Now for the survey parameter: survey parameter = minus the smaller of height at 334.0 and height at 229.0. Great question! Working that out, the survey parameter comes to -56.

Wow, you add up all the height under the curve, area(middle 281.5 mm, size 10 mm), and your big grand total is 543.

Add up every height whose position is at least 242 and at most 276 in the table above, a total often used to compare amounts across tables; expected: 404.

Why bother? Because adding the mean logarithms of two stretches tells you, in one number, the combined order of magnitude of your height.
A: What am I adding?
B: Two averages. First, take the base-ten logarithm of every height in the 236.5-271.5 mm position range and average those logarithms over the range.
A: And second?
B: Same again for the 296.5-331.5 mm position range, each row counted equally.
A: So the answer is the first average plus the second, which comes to 3.40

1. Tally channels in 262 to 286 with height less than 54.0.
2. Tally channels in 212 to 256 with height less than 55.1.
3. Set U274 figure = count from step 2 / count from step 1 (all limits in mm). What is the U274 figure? 6.0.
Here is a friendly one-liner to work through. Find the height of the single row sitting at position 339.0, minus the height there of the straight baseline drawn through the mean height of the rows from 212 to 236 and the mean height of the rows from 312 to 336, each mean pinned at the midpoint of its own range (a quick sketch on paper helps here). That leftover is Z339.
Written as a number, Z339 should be 7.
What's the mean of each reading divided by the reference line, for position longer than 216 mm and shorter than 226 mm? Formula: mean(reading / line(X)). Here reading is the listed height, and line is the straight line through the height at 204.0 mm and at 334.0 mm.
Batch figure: 0.91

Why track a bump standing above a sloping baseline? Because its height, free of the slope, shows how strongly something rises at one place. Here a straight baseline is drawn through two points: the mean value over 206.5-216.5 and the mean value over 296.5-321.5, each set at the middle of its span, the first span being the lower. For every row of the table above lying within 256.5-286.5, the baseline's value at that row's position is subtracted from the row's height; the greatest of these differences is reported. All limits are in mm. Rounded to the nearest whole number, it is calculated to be 15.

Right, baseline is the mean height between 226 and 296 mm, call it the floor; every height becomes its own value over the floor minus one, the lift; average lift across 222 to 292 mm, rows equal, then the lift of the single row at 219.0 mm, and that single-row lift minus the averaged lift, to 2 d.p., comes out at -0.12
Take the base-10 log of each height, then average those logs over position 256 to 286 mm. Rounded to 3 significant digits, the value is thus 1.75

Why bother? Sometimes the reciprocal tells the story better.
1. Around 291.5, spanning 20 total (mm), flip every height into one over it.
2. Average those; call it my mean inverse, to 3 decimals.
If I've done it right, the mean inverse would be 0.025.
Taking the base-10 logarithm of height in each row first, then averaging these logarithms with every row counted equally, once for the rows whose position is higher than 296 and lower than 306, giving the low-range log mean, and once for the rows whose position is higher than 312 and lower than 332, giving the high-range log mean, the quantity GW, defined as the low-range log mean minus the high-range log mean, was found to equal -0.26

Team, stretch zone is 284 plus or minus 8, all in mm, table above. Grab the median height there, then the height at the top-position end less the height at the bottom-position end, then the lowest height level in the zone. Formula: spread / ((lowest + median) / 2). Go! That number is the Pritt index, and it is -0.11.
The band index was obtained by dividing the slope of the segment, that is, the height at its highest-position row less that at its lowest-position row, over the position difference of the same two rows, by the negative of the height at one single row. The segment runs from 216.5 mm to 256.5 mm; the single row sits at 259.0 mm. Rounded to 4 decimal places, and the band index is -0.0025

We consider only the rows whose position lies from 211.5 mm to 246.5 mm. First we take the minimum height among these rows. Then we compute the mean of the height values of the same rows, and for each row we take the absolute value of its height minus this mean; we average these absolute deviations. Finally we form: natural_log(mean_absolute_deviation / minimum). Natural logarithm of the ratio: -2.85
